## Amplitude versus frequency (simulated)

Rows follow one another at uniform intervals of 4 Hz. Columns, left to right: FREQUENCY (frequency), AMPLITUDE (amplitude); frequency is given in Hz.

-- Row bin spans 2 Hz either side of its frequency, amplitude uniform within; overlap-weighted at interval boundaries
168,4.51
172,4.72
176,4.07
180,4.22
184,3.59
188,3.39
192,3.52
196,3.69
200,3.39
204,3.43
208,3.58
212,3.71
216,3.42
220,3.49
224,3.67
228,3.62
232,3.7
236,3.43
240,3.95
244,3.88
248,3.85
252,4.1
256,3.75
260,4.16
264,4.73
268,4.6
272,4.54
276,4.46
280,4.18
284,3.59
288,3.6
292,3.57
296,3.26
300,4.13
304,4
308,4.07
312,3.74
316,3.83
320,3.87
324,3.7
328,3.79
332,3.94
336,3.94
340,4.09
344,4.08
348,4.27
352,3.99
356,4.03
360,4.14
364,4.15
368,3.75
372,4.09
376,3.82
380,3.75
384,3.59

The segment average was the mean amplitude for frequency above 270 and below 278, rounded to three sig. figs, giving 4.50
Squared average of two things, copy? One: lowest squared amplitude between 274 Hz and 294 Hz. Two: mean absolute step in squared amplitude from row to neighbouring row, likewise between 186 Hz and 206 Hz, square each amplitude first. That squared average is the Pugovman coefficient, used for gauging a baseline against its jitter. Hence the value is 48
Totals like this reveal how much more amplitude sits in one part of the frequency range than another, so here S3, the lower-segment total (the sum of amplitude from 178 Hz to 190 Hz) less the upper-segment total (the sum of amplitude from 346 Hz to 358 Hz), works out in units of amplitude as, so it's -1.1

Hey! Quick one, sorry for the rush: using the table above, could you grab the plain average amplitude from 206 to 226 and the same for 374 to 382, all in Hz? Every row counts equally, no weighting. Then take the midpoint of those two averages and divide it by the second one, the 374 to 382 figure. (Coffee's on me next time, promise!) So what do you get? 0.97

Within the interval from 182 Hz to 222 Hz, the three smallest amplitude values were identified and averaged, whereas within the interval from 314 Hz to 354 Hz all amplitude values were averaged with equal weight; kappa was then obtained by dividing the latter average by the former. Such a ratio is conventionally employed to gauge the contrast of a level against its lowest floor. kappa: 1.16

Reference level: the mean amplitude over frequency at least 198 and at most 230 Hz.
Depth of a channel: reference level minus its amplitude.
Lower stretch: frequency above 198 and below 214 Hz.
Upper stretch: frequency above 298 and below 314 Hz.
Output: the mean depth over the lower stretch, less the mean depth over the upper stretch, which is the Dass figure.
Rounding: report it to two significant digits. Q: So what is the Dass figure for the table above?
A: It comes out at 0.46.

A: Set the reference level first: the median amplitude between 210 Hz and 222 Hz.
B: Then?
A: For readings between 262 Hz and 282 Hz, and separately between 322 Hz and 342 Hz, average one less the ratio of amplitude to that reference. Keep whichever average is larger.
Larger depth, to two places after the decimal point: -0.12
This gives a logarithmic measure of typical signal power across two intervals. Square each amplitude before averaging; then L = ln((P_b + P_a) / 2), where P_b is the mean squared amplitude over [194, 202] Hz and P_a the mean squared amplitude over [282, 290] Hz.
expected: 2.54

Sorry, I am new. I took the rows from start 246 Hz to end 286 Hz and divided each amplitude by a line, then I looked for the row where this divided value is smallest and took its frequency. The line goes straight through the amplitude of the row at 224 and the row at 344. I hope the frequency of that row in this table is 284 Hz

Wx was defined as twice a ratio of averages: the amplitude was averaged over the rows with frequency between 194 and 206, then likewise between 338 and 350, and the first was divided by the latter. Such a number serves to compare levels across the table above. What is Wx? 1.7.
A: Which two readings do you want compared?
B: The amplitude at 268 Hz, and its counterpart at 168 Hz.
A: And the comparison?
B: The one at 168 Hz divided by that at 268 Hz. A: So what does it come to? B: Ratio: 0.98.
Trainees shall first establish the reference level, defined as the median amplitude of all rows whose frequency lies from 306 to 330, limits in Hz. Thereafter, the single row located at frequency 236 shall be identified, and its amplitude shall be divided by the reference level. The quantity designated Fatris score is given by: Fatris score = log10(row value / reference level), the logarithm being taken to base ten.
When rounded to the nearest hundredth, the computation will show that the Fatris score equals -0.05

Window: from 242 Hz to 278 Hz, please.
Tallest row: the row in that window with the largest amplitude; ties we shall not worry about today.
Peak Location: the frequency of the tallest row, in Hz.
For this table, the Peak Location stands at 264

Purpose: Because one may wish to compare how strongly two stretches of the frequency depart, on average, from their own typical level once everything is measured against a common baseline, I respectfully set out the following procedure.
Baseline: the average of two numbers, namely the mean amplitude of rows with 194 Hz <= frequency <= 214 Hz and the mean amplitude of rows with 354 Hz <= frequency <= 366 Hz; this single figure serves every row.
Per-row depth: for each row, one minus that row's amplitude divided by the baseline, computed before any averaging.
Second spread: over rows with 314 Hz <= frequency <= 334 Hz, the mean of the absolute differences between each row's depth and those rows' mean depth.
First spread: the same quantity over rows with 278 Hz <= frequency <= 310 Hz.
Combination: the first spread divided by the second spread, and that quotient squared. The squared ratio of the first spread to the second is 20.7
